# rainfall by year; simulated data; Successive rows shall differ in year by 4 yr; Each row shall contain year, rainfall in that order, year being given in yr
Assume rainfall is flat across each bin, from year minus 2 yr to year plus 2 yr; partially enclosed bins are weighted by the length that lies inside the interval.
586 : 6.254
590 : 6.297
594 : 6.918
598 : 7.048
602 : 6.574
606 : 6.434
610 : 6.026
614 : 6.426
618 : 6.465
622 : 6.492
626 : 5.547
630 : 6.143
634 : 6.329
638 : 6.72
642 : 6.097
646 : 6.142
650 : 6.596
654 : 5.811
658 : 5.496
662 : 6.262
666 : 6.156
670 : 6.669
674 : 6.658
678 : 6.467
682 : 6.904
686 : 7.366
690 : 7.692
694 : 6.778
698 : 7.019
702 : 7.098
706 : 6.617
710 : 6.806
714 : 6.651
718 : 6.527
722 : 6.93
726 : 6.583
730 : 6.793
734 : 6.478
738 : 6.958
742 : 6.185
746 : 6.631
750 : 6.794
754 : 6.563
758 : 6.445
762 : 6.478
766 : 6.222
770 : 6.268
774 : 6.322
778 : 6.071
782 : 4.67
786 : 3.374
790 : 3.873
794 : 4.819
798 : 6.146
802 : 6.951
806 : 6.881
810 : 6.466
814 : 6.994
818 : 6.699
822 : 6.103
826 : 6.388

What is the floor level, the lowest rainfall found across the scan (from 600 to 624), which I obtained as 6.026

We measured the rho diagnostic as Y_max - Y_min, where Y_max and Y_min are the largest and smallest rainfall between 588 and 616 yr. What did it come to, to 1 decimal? 1.0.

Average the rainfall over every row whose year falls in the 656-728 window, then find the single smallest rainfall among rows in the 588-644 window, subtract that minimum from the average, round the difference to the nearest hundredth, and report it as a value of 1.16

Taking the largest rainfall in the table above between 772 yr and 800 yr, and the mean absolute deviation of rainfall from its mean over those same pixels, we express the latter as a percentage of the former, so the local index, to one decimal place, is 15.5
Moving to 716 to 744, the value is 3.2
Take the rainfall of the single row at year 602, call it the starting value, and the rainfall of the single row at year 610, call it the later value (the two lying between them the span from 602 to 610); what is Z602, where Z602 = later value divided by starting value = 0.92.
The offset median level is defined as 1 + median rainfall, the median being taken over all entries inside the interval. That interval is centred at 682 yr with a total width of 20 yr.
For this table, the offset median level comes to 7.9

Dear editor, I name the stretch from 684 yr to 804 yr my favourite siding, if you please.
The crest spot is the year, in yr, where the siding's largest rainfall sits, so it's 690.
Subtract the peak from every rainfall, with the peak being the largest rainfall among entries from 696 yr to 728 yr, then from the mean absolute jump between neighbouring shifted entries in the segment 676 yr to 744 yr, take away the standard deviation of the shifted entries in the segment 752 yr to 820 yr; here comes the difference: -0.7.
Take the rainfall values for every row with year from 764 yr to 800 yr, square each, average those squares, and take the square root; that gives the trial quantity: 5.4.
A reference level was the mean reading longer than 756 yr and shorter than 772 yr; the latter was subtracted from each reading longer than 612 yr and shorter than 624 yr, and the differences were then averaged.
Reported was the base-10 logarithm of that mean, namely -1.0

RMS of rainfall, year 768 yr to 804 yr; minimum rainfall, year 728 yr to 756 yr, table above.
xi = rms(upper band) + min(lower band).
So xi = 11.7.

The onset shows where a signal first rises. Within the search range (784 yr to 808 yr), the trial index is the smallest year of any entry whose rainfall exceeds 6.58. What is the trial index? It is 802 yr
